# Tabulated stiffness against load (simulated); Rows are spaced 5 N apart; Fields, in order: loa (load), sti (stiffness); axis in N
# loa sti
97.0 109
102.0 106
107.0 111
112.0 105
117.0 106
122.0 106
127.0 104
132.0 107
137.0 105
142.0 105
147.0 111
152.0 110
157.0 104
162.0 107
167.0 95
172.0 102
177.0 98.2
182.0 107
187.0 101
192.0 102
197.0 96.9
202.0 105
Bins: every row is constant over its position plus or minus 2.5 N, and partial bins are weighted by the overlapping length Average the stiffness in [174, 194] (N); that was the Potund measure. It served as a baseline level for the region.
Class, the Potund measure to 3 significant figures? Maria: 102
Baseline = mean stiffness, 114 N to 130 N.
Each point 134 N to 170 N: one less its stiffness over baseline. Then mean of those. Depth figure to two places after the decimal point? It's 0.00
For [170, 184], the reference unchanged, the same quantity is 0.03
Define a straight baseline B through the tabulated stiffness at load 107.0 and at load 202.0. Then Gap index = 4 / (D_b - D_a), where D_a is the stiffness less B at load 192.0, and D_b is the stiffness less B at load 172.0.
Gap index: -3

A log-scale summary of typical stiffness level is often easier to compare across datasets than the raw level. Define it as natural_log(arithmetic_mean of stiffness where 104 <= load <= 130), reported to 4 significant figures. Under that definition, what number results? 4.667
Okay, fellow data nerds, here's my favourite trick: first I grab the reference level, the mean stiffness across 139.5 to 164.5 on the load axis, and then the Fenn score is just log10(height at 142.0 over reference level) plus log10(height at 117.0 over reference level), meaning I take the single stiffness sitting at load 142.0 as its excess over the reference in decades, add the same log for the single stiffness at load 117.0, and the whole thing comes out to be -0.016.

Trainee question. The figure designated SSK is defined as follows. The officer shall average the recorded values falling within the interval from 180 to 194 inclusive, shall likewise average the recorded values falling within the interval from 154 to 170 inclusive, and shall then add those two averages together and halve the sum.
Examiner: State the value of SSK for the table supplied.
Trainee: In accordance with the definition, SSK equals 103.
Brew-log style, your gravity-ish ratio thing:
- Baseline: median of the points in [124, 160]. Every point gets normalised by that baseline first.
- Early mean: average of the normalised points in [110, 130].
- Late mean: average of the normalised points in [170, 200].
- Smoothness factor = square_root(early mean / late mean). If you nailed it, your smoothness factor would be 1.02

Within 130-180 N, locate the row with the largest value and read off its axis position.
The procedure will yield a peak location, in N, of 147.0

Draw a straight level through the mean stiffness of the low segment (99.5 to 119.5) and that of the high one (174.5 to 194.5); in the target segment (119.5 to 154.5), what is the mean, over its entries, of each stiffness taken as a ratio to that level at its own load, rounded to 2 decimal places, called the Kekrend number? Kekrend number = 1.02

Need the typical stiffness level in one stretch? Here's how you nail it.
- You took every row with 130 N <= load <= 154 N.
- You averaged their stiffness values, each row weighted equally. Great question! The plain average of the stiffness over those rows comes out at 108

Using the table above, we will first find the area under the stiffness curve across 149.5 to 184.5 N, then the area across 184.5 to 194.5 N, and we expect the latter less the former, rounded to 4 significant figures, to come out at -2601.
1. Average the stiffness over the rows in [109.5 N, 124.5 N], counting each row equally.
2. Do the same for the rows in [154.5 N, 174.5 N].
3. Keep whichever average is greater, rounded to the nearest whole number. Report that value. 106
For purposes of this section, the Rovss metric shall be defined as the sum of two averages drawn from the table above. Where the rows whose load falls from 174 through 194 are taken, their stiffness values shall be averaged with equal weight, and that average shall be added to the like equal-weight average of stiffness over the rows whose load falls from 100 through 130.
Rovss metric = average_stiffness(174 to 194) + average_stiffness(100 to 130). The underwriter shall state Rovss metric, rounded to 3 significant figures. 208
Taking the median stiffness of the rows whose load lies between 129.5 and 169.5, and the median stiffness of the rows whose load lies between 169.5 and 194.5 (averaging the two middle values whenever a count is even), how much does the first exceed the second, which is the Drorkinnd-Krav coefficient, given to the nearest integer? 4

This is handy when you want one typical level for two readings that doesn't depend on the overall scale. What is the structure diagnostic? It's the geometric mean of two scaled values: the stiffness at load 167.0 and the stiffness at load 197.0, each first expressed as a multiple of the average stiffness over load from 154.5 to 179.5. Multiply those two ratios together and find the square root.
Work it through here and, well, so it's 0.948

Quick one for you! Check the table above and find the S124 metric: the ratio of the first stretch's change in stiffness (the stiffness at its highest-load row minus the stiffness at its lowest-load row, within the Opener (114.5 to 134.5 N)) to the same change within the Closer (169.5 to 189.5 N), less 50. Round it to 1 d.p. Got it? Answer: -51.0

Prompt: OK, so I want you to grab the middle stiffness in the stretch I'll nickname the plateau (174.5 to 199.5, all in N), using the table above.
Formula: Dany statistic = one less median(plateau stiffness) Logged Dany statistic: -100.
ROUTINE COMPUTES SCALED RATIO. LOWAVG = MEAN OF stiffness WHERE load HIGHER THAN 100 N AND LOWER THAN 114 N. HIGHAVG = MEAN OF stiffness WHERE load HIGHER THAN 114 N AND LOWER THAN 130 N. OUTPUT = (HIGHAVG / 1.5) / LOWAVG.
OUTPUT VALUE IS 0.65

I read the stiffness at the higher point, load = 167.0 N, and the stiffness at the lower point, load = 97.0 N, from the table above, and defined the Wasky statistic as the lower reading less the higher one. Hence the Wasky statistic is 14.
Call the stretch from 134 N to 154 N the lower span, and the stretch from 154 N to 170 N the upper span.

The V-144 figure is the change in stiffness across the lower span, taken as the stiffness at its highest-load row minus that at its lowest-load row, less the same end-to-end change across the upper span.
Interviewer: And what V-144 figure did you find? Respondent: 14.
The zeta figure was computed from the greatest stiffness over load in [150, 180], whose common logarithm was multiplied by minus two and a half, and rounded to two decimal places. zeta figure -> -5.10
